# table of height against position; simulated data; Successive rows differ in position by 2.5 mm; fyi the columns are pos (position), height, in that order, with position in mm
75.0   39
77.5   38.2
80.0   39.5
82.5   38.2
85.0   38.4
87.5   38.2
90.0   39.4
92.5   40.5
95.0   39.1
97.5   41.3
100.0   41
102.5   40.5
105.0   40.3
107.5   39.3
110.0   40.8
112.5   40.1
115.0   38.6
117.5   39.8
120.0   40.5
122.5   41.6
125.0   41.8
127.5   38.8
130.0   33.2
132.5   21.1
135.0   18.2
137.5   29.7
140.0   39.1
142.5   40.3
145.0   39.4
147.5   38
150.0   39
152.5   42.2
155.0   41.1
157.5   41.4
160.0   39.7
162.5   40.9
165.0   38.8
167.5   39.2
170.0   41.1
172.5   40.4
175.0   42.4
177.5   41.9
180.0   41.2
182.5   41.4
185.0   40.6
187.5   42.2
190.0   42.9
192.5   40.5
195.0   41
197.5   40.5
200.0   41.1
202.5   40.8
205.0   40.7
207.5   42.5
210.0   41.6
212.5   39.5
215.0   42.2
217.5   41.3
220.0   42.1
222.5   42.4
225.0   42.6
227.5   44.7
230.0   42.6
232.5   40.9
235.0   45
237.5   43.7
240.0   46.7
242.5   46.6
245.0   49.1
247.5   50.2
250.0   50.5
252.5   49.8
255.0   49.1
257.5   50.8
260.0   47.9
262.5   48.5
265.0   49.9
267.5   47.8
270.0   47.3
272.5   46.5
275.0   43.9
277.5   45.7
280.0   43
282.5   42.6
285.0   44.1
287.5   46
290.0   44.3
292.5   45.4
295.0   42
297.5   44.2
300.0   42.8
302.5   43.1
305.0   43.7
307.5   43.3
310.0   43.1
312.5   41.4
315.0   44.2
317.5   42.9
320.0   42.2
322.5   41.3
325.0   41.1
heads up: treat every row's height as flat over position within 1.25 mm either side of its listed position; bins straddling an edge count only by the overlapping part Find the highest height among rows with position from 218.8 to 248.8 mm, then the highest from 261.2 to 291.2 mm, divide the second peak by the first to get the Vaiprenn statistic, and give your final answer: 0.99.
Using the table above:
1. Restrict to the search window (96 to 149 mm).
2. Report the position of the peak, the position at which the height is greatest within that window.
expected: 125.0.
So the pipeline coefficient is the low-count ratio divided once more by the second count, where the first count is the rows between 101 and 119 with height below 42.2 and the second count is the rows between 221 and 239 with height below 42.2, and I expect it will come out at 7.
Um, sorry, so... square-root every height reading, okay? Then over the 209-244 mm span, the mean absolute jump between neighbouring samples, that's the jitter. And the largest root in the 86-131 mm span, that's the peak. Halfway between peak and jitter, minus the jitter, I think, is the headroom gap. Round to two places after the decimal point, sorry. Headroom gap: 3.17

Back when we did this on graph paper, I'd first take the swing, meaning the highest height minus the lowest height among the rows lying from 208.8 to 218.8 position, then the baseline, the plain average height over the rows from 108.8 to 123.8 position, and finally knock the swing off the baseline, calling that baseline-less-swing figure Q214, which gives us 37.5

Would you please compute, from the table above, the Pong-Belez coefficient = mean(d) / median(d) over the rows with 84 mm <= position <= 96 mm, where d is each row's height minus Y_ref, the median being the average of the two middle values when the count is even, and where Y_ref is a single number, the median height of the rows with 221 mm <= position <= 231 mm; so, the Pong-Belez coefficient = 0.99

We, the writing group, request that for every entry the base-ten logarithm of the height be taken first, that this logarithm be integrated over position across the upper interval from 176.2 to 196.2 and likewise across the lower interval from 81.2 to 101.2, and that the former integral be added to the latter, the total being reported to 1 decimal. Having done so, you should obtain 64.3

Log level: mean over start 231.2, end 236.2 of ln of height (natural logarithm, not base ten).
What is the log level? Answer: 3.76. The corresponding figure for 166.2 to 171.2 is 3.69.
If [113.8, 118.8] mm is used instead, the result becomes 3.67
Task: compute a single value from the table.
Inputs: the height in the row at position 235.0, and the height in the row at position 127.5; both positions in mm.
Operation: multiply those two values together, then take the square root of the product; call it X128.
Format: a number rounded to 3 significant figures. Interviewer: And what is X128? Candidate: 41.8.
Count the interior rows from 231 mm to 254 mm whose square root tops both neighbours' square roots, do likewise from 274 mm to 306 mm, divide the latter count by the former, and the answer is 1.33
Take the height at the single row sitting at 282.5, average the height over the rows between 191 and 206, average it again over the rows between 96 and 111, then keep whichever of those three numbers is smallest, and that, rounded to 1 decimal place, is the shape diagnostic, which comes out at 40.5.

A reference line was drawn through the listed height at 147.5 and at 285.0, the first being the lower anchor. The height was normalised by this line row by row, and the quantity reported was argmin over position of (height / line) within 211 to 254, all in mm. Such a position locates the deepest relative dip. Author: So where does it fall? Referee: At 212.5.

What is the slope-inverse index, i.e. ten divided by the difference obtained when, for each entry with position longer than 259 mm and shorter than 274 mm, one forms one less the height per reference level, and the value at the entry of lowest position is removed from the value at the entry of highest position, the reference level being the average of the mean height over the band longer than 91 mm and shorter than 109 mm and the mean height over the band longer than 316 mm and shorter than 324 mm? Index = 294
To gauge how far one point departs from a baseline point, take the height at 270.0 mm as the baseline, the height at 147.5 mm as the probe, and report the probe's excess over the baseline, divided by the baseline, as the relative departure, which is -0.20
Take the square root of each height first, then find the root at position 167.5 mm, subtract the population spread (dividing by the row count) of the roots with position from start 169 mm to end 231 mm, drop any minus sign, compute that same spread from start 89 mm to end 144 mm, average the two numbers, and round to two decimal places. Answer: 3.38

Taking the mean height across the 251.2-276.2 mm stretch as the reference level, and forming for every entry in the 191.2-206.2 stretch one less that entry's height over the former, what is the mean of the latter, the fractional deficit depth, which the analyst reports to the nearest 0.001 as 0.153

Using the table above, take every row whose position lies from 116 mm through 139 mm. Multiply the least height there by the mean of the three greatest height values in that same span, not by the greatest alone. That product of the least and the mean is 752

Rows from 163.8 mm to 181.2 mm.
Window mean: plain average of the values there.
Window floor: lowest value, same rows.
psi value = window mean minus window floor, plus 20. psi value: 21.9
